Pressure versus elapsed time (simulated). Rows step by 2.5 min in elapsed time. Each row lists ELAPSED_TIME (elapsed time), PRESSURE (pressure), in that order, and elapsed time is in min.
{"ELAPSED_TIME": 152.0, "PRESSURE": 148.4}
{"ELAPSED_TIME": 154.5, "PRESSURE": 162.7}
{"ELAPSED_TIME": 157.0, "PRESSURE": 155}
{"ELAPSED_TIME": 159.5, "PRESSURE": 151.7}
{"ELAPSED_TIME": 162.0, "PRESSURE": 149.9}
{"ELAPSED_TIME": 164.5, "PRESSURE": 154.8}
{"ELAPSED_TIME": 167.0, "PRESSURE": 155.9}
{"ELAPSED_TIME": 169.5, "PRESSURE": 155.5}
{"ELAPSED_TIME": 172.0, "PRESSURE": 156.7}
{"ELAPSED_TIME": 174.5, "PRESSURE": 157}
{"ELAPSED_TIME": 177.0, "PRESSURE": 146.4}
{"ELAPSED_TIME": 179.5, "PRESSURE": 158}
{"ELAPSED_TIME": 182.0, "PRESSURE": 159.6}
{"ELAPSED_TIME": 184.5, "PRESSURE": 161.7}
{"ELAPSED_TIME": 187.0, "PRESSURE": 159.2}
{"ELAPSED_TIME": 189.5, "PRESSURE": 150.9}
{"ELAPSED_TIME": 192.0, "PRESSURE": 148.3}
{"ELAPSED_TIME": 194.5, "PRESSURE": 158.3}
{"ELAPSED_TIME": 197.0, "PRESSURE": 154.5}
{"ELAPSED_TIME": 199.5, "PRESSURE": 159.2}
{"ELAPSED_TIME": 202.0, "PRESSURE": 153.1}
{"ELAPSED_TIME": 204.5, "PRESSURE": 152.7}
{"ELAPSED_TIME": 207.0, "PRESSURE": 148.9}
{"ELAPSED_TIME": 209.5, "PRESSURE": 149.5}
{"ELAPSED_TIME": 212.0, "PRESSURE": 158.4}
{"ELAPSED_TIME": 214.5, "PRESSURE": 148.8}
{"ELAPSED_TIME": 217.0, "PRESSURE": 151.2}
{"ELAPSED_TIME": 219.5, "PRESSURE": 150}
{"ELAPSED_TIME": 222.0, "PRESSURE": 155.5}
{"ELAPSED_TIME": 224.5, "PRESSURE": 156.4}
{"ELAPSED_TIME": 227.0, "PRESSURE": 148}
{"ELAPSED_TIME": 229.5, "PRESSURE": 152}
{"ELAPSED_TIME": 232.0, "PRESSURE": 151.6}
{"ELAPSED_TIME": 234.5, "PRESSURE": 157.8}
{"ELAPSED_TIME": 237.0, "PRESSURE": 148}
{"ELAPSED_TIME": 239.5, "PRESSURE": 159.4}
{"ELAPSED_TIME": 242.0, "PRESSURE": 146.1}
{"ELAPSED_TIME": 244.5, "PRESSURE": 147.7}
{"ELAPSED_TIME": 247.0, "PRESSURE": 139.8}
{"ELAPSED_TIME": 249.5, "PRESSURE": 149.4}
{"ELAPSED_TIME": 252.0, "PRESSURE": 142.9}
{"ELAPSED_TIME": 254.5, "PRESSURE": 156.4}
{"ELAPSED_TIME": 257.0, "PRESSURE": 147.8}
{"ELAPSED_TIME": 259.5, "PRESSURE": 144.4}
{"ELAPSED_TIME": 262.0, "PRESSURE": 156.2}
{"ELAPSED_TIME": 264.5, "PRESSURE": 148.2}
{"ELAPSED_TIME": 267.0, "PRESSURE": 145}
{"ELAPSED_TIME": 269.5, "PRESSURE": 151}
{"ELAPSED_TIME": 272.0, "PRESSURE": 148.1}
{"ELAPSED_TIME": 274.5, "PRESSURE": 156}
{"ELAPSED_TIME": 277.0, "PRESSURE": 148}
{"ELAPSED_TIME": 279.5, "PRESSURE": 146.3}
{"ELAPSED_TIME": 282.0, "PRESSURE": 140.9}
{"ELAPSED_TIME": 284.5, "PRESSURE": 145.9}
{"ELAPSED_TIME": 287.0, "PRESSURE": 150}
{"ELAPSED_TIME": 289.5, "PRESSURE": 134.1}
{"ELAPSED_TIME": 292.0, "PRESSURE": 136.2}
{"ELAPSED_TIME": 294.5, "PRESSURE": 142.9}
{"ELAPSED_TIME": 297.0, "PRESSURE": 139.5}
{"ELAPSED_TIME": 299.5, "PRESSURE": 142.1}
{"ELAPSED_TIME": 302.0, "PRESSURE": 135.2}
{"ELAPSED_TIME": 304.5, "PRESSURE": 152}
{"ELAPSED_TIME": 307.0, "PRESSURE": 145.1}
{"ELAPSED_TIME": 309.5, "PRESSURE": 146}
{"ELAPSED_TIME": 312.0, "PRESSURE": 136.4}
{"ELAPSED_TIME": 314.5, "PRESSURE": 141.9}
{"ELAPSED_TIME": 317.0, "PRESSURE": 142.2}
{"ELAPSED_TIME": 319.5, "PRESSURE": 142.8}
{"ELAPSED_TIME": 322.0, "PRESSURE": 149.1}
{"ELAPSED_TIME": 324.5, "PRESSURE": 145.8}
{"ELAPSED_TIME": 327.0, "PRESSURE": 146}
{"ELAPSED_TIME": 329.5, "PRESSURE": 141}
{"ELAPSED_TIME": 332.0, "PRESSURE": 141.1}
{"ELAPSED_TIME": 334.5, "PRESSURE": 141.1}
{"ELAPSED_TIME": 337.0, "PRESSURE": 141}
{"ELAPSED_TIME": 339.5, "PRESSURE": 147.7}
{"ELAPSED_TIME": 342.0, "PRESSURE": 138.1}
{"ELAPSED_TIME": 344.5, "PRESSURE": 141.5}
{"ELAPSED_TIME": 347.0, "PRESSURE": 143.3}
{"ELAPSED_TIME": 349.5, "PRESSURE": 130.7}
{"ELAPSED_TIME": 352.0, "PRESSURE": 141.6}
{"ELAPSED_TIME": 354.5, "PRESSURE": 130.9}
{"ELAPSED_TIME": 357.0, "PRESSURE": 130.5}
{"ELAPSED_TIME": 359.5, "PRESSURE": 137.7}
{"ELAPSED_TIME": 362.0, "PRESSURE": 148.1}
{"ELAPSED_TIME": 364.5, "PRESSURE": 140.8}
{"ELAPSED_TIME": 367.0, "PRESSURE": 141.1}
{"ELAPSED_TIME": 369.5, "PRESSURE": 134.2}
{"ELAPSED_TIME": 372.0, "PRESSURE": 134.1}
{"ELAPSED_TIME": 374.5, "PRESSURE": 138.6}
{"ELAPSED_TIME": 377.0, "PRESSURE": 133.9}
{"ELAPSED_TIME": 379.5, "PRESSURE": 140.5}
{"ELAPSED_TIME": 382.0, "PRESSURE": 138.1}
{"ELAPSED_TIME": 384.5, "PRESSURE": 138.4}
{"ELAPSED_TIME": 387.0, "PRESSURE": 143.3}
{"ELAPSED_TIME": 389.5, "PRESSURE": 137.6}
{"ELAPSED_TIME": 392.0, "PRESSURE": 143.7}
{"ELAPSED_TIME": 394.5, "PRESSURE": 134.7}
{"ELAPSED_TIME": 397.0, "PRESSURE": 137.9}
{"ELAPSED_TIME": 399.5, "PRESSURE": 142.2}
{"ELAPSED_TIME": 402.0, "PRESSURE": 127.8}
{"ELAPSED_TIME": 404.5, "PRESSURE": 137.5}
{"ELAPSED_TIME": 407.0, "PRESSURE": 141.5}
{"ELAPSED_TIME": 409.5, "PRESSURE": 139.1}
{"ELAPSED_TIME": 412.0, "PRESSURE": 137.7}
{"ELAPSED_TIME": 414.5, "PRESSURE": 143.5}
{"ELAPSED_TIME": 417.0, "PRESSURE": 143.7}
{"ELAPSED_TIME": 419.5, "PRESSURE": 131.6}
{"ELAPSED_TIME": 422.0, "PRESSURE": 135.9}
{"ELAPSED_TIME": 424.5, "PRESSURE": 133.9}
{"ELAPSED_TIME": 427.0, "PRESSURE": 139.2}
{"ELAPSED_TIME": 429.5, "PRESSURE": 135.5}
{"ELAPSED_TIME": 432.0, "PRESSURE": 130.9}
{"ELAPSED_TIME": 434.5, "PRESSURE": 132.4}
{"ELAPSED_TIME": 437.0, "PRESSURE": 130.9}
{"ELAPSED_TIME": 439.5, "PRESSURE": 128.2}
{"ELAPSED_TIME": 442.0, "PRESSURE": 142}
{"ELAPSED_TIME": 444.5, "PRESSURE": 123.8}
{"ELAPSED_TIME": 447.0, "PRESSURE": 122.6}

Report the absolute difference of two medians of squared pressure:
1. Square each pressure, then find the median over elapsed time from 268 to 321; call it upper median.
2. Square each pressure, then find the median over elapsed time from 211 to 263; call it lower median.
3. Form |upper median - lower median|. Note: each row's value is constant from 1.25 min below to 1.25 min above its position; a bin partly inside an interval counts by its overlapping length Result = 2080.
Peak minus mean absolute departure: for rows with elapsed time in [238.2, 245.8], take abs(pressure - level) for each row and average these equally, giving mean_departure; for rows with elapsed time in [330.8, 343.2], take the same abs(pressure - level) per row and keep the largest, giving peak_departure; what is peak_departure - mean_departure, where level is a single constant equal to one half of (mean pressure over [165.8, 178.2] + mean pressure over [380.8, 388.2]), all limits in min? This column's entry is 4.4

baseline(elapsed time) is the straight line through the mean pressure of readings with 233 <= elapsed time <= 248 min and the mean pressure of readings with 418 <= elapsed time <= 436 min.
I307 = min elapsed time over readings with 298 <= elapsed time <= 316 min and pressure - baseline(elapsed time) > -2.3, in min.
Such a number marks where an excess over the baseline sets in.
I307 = 304.5 min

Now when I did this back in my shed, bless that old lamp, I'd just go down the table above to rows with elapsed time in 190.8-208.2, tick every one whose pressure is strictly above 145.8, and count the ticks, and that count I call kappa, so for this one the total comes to 7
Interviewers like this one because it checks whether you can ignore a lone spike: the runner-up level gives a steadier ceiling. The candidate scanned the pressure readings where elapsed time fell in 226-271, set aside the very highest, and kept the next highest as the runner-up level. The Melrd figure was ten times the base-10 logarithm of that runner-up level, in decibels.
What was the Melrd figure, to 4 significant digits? 21.98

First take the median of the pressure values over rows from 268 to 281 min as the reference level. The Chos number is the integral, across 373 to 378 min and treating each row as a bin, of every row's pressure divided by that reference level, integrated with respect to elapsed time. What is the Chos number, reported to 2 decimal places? 4.60 min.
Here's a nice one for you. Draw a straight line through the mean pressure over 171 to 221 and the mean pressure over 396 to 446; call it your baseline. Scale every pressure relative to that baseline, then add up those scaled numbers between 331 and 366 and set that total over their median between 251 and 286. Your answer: 13.9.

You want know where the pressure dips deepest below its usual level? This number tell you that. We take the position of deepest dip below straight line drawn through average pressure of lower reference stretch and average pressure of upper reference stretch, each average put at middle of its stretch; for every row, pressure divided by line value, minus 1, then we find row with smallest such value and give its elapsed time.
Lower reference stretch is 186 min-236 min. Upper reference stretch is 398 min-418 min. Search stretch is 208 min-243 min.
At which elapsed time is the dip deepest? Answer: 242.0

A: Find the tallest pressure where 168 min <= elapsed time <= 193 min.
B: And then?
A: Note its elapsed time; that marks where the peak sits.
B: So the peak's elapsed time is 184.5 min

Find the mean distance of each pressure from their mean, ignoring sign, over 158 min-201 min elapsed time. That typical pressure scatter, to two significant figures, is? 3.5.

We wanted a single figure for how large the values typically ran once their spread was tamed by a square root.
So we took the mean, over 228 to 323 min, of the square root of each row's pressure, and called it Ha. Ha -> 12.1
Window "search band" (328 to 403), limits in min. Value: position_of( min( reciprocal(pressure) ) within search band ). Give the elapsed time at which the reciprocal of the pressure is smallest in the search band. 362.0 min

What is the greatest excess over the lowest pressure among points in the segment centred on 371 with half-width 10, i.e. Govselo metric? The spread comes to 14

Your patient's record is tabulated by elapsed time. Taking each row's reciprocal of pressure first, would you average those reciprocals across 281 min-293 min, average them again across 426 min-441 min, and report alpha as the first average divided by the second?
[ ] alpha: 0.94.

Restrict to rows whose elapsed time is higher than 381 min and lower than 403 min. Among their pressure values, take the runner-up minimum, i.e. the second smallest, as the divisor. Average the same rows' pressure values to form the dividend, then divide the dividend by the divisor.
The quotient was 1.03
